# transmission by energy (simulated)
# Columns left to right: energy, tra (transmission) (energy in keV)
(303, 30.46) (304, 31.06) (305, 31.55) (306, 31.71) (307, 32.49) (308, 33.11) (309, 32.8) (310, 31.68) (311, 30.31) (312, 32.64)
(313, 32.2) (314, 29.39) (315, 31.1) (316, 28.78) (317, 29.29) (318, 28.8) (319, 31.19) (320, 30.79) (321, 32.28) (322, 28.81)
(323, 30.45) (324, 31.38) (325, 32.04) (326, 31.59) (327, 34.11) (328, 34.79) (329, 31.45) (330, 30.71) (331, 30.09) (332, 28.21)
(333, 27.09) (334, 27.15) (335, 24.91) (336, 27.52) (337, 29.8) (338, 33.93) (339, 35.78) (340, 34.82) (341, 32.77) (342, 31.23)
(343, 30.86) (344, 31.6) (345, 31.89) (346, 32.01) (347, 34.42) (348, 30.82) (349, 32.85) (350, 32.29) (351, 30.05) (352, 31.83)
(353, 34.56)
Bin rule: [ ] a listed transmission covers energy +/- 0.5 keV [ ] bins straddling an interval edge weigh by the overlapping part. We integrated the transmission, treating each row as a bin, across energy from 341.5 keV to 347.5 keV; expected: 192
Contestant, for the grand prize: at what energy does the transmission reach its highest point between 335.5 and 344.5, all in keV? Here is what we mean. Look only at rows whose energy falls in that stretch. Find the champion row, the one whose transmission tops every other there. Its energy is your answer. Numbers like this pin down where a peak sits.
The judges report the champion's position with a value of 339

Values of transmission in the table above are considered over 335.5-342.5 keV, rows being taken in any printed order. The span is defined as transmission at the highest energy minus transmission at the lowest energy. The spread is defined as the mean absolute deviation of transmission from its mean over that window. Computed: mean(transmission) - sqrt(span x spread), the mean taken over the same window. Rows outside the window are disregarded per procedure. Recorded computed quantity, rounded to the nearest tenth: 29.3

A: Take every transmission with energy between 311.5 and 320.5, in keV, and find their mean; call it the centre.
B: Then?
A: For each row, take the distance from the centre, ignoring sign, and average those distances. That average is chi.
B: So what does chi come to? 1.2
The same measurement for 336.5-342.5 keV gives 1.8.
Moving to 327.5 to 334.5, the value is 2.1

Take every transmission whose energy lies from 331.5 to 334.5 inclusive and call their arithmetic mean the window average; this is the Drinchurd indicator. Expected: 27.5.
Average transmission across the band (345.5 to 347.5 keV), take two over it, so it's 0.0602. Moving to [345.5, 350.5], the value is 0.0616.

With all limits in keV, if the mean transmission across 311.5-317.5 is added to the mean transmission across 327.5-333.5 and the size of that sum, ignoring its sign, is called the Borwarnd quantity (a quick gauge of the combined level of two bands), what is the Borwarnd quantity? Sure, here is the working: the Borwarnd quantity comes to 61.0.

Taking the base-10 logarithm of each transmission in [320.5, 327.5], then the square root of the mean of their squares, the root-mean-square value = 1.50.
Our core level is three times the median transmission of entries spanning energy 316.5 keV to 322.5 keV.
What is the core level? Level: 90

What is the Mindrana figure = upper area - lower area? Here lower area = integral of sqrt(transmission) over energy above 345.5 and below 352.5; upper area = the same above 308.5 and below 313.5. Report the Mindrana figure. -11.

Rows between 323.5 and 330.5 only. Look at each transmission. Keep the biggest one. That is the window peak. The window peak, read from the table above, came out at 34.79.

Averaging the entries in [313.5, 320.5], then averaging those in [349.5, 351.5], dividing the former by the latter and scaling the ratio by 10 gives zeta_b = 9.59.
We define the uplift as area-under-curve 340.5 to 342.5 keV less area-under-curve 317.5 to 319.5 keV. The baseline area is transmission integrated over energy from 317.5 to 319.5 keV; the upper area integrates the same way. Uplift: 4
